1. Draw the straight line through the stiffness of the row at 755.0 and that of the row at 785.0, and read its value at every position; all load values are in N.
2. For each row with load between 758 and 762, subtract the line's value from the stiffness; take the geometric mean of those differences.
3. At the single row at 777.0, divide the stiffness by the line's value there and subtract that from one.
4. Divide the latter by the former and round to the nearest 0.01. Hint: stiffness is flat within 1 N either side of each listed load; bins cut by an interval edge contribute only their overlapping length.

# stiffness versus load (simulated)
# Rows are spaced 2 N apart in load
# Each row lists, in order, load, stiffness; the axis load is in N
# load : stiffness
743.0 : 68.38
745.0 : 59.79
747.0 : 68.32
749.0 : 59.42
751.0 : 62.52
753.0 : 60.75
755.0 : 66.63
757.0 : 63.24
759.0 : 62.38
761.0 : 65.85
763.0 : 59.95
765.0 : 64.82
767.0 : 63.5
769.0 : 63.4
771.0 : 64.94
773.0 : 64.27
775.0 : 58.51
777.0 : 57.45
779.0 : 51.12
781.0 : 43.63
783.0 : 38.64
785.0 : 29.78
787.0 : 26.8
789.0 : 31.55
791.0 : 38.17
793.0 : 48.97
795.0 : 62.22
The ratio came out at -0.22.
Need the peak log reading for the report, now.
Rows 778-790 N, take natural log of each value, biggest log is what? 3.93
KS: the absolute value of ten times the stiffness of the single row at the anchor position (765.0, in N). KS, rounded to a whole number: 648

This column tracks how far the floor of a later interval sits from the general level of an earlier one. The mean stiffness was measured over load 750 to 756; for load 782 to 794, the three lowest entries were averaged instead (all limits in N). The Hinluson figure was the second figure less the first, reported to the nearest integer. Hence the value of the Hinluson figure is -34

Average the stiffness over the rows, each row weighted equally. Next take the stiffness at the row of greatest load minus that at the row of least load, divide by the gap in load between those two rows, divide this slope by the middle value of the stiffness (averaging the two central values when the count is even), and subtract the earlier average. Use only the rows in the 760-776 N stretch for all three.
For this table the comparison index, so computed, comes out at -63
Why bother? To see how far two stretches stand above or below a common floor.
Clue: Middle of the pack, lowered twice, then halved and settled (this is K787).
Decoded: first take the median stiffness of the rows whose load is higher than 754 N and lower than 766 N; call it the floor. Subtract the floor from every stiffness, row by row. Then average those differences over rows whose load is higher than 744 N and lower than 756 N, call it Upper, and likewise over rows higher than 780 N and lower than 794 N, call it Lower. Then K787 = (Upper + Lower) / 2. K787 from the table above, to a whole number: -14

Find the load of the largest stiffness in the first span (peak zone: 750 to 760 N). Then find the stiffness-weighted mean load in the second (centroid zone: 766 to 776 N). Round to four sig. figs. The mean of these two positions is 763.0 N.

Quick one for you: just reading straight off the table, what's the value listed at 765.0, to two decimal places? 64.82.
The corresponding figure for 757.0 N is 63.24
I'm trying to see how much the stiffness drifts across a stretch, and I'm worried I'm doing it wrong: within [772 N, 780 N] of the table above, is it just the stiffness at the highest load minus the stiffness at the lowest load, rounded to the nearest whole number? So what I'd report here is -13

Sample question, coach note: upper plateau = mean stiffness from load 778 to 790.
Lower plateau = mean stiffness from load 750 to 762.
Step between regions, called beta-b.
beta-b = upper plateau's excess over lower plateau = -27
